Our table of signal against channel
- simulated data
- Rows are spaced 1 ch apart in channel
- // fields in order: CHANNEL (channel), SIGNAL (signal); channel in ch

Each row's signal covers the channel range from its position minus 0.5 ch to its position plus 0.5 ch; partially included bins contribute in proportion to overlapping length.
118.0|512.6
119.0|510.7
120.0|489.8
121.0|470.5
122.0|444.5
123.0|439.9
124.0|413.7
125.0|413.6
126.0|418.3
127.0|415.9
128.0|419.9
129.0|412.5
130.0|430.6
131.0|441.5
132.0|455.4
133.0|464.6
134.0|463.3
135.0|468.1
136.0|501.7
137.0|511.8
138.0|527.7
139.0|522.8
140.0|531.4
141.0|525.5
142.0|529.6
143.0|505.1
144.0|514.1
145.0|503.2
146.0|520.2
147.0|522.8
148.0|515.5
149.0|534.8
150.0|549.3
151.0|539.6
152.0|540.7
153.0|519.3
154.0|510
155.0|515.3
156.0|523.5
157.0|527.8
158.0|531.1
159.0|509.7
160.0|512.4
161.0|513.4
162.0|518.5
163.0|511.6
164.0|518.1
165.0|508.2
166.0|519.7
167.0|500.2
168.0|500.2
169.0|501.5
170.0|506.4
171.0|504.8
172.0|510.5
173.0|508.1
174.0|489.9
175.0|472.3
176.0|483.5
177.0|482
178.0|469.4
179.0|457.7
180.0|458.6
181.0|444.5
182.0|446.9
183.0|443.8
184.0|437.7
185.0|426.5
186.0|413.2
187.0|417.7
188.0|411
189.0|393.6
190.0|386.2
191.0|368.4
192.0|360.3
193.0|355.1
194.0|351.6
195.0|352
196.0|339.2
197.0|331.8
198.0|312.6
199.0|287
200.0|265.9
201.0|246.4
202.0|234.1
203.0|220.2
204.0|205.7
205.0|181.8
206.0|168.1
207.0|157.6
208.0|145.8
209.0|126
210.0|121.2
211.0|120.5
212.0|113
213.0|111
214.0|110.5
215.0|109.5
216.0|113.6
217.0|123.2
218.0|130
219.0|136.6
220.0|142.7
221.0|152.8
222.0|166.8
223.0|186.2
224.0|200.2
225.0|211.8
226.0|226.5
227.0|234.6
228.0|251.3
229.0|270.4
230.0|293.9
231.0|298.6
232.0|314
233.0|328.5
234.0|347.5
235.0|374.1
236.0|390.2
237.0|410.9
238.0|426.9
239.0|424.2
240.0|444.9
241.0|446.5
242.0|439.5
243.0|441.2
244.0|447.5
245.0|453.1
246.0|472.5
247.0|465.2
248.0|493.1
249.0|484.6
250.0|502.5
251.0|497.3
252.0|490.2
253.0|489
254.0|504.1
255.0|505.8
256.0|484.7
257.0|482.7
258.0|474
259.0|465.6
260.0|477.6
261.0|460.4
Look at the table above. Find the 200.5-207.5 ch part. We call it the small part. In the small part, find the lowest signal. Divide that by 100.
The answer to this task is 1.58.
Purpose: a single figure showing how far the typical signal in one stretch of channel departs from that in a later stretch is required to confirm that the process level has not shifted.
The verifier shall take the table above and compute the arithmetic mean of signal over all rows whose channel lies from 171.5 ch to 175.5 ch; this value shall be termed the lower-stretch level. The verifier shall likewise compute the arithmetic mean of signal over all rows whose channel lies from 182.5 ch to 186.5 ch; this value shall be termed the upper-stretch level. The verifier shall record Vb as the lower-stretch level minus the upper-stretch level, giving 65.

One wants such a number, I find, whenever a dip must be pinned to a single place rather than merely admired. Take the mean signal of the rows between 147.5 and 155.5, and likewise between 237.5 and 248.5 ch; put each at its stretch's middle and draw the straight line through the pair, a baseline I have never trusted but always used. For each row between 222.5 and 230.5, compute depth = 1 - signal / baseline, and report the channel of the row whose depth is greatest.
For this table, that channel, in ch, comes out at 223.0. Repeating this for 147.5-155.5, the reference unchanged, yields 154.0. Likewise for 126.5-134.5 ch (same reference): 129.0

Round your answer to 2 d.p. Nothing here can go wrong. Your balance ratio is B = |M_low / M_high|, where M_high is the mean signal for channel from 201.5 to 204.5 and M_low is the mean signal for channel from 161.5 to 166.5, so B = 2.34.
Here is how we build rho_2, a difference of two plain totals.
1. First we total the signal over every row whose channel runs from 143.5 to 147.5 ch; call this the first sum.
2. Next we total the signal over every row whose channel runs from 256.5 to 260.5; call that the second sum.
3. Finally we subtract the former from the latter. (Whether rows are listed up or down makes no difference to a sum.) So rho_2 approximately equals -160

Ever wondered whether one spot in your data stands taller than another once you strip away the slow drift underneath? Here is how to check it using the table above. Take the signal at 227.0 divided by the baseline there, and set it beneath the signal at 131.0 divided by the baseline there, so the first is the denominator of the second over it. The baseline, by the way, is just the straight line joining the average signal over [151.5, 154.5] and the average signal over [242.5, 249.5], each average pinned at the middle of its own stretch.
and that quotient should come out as 1.67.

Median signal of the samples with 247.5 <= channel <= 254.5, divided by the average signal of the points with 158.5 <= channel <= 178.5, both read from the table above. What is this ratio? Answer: 0.98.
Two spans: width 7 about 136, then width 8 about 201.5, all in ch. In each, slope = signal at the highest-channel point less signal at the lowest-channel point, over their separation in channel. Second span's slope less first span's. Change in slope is -28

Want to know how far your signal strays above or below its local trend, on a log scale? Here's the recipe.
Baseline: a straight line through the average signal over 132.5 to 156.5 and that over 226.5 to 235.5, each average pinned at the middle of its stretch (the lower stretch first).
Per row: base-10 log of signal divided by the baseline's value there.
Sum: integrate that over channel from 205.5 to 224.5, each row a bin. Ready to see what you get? -7.6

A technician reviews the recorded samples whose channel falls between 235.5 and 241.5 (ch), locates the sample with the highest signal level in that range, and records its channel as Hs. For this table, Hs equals 241.0 ch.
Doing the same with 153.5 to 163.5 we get 158.0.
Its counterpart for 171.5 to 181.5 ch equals 172.0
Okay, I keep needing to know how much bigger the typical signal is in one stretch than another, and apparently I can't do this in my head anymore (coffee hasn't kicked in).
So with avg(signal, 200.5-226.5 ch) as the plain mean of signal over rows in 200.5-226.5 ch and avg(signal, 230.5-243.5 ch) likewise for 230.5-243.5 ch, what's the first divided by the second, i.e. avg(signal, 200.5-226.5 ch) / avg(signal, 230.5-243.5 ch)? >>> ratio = 0.41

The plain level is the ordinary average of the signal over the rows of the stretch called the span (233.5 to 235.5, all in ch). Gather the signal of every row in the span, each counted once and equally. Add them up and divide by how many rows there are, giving 361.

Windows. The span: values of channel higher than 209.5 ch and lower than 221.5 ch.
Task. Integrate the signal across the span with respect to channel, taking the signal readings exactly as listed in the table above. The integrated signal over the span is 1485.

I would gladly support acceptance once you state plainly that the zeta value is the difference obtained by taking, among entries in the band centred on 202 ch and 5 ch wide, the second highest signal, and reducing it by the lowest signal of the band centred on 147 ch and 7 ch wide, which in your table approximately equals -257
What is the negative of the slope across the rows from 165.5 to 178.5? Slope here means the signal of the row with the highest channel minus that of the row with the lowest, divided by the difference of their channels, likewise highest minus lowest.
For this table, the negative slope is 4.2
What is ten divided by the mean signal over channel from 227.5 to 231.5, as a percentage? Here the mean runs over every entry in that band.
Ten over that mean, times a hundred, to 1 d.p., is 3.6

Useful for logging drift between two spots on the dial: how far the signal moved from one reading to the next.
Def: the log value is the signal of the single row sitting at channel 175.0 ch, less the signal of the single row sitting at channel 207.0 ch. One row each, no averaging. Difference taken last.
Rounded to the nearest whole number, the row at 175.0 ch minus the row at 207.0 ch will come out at 315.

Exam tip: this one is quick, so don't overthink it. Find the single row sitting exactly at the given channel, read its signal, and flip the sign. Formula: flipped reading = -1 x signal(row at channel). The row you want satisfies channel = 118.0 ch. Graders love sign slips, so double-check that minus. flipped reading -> -513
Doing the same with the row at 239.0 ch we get -424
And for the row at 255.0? -506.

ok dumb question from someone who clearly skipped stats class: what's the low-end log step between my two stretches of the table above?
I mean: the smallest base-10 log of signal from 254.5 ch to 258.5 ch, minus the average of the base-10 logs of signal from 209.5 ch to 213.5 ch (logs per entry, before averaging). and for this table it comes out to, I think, 0.61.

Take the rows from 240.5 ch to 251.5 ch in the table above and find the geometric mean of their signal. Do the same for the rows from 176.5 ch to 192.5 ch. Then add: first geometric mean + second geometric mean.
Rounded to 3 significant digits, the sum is 892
